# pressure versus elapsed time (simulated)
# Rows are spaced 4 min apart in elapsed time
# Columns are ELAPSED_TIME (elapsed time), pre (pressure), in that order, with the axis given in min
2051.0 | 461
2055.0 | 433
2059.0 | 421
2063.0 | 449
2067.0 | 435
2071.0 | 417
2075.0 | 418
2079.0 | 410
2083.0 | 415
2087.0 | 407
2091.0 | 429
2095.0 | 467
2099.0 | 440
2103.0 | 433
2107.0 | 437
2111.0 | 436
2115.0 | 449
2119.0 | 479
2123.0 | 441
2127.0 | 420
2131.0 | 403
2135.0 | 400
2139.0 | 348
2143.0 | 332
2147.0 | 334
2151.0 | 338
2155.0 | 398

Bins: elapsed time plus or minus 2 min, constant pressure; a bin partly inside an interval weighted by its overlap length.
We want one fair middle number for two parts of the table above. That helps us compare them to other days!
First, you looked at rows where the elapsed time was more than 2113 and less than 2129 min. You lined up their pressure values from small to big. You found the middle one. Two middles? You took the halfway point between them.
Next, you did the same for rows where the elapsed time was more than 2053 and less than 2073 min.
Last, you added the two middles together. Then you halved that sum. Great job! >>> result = 439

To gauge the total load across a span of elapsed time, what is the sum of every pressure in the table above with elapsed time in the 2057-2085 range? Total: 2965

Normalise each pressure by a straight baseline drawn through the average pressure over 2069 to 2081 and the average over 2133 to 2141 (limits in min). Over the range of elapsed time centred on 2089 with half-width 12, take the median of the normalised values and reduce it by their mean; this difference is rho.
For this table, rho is -0.019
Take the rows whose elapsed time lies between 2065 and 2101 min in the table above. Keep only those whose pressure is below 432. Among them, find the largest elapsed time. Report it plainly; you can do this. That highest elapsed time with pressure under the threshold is 2091.0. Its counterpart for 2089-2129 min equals 2127.0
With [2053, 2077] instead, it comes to 2075.0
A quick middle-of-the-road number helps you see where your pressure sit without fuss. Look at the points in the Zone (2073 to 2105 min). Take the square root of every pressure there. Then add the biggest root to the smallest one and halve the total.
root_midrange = 20.9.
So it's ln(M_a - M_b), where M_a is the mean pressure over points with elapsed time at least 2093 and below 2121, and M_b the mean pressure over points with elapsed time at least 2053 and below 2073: 2.87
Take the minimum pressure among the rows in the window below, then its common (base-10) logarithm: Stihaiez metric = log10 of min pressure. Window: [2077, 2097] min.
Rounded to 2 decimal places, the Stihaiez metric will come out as 2.61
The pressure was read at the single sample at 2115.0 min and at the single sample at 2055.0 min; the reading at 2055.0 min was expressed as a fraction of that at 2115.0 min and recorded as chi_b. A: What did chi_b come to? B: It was 0.96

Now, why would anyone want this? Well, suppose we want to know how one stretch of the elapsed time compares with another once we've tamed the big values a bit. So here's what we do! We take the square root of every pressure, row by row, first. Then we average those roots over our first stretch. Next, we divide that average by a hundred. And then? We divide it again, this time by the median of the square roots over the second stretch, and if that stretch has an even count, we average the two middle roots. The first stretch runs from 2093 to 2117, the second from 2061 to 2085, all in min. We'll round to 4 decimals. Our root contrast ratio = 0.0103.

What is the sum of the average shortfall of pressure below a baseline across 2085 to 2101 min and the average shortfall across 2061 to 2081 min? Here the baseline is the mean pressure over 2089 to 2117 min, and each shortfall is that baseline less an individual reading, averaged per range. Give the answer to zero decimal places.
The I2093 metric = 22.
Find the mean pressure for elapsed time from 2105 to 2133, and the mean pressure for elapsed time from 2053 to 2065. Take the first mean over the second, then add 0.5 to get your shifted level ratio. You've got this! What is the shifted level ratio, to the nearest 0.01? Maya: 1.51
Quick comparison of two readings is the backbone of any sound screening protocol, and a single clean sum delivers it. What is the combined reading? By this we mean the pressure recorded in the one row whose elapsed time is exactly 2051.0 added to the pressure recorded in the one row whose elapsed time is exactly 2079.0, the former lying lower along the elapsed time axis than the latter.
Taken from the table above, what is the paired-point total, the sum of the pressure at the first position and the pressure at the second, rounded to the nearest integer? 871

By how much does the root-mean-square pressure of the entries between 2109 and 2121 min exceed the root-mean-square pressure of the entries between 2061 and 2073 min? 21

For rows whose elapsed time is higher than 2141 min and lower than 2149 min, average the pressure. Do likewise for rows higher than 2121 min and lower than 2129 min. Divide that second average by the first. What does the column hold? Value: 1.3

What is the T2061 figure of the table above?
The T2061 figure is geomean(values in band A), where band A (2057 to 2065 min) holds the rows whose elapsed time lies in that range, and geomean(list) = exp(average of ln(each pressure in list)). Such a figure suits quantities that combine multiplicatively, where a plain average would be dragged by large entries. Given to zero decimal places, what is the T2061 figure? 435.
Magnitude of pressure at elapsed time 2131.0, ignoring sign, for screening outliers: 403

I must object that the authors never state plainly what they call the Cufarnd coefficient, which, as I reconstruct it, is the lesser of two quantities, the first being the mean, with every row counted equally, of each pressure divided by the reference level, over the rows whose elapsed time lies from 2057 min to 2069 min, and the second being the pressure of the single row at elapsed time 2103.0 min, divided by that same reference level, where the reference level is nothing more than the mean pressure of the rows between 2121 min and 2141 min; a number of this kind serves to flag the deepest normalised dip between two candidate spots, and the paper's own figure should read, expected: 1.08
